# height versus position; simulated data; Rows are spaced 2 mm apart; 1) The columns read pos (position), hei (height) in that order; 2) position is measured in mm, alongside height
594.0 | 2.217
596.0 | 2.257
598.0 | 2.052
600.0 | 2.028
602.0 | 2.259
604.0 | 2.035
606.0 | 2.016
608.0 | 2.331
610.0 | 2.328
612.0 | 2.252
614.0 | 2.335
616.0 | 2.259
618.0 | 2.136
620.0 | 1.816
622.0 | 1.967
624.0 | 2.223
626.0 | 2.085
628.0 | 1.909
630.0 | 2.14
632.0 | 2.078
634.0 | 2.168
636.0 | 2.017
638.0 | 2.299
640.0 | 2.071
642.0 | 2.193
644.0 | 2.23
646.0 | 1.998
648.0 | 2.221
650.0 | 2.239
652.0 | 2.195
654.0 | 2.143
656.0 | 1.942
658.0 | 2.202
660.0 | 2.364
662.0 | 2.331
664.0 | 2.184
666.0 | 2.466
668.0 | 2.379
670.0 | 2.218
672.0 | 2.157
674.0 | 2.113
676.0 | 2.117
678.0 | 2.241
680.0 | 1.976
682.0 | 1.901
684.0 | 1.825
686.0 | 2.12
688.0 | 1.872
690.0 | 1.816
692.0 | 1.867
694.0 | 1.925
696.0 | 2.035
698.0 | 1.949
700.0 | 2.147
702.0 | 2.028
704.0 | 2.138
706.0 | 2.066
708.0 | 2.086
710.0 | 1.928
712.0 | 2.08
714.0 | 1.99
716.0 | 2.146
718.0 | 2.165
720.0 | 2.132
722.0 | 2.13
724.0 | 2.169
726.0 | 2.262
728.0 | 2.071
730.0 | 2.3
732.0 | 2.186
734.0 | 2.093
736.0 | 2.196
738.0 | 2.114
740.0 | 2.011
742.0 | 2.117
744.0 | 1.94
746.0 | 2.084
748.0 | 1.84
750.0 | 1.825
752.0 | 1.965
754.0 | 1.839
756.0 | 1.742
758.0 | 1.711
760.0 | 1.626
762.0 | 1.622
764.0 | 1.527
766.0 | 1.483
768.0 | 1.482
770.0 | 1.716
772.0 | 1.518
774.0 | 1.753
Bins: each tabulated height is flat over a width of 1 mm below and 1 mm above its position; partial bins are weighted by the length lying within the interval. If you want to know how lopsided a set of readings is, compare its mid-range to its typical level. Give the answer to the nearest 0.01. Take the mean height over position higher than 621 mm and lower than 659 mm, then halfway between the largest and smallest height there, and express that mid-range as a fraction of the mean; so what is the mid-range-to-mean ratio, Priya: 0.99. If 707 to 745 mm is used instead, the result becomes 1.00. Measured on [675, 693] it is 1.03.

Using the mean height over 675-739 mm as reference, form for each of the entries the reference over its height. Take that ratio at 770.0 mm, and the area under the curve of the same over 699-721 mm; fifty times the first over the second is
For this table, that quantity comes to 2.75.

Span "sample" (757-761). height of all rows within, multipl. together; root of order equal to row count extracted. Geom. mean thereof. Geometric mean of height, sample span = 1.67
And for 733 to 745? 2.08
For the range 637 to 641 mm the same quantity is 2.18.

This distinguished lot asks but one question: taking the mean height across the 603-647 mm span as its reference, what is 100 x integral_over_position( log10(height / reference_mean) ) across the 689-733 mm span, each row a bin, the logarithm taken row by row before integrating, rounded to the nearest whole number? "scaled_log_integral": -56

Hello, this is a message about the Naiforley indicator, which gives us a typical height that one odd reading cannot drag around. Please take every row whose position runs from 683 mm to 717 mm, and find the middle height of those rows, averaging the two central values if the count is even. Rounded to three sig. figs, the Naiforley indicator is 2.03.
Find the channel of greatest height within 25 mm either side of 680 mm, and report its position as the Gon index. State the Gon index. 666.0 mm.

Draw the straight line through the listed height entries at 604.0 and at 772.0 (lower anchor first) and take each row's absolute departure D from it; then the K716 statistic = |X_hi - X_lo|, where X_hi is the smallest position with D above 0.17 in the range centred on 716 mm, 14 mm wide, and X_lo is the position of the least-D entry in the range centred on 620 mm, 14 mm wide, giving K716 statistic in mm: 88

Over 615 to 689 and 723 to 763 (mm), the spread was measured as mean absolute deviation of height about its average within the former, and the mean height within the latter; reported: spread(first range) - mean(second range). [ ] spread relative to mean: -1.9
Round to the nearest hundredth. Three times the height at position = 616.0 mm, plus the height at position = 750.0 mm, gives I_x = 8.60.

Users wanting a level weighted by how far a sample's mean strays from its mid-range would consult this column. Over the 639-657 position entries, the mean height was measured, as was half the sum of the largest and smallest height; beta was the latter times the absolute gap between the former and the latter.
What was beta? 0.10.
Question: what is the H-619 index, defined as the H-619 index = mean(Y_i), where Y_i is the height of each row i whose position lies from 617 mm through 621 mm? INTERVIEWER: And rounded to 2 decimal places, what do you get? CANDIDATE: 1.98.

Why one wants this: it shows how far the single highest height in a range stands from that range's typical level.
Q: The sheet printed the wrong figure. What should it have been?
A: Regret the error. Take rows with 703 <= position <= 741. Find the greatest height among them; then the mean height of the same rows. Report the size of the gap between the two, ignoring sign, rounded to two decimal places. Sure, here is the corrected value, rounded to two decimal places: 0.18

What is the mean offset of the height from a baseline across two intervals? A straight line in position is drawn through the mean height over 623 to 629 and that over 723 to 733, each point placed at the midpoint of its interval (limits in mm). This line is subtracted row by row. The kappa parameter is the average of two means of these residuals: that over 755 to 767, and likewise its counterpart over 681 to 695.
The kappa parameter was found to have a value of -0.43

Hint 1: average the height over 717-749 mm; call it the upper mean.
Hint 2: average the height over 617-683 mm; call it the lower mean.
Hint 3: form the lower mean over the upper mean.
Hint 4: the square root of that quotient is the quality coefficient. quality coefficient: 1.01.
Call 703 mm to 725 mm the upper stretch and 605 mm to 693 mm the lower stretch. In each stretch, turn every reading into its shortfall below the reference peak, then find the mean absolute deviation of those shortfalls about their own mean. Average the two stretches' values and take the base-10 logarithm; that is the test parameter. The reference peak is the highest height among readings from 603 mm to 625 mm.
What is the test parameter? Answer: -1.02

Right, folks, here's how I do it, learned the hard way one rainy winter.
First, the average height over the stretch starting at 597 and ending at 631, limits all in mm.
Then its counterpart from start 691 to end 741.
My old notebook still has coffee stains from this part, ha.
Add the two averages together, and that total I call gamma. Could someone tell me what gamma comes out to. 4.22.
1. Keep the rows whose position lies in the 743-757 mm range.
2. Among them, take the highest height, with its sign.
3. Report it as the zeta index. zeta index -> 2.084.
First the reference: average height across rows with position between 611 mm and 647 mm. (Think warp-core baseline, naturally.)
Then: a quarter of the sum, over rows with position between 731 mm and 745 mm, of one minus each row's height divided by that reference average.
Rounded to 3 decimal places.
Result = 0.022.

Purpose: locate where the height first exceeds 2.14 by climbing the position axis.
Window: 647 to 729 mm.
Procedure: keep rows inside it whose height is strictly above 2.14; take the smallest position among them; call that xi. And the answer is 648.0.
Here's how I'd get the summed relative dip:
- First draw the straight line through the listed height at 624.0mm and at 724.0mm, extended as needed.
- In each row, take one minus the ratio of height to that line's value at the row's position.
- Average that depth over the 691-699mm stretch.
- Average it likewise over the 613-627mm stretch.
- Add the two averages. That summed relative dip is 0.159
